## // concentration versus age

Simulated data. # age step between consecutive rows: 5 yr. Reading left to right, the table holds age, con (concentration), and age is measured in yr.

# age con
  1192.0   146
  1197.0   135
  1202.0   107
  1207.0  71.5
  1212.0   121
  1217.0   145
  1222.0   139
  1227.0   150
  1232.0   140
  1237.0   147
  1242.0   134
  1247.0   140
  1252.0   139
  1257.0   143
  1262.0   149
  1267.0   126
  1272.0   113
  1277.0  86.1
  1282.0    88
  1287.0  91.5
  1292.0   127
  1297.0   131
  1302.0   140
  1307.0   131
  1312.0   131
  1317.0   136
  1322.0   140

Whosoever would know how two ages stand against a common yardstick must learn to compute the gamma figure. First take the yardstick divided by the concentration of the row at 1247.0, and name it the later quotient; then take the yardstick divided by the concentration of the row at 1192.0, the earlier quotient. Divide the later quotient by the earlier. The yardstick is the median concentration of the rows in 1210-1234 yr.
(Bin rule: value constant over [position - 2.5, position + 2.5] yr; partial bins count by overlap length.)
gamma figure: 1.04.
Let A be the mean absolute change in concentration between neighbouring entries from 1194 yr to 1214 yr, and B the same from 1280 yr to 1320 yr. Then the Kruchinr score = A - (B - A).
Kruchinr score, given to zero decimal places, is 66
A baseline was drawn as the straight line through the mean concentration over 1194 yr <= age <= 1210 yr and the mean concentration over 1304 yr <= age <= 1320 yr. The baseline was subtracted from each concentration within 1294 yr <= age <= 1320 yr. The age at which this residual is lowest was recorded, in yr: 1312.0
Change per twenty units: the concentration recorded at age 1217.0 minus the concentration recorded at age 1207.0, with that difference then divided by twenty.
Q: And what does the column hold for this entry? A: 3.7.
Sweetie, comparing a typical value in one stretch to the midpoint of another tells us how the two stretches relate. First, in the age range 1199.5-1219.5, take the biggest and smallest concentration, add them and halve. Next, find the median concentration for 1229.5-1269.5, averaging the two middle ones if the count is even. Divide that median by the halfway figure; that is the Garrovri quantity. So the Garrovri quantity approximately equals 1.3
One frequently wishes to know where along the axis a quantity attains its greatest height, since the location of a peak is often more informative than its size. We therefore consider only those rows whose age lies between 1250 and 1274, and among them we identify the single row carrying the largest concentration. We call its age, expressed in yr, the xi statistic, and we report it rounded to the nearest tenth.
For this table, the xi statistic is 1262.0 yr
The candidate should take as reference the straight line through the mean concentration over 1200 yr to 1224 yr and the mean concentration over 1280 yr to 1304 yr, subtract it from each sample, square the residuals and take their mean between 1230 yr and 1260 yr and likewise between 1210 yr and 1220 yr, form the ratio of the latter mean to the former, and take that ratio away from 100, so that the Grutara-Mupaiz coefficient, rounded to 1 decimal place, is 99.3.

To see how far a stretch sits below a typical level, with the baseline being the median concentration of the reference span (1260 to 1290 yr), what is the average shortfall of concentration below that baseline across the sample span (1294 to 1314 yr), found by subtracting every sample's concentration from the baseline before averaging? -31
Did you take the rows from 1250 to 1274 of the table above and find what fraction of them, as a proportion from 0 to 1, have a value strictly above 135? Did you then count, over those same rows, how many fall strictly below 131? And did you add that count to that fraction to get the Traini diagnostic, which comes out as 2.6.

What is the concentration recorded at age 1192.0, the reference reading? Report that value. 146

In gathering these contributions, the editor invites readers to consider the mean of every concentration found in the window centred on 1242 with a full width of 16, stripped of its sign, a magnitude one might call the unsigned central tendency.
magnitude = 140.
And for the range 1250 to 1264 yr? 144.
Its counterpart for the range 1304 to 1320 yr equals 133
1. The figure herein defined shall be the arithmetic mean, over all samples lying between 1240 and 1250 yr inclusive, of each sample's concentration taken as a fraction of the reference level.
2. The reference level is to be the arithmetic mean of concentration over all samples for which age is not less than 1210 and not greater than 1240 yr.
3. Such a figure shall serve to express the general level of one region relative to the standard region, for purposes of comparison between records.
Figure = 0.98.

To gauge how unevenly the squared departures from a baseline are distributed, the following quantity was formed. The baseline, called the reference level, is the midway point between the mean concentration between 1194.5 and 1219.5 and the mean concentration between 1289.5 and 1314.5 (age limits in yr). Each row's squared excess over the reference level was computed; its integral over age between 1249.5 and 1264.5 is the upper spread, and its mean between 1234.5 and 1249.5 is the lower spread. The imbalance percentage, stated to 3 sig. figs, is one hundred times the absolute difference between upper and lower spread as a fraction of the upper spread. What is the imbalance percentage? 95.1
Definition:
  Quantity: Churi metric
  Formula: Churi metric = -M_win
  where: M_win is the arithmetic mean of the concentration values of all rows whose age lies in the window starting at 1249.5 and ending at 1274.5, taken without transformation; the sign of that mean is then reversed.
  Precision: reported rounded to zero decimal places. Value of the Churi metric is -134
